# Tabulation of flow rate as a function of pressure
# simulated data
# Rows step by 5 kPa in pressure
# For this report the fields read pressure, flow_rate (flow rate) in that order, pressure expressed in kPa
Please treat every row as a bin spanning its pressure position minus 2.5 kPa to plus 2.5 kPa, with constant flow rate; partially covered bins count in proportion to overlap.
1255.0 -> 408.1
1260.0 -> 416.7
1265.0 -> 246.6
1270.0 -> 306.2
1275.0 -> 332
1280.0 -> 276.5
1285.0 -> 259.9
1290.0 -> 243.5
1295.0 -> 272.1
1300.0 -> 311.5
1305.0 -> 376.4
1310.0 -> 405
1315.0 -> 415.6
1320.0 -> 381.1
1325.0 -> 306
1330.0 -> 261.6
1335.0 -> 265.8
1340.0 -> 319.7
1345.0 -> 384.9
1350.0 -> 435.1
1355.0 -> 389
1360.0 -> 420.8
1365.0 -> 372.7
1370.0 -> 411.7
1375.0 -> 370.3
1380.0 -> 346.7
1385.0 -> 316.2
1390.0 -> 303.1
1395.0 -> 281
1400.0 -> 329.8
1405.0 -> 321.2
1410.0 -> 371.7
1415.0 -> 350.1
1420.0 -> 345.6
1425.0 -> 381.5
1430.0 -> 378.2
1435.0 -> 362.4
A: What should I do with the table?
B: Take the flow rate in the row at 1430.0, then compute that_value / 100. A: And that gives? 3.78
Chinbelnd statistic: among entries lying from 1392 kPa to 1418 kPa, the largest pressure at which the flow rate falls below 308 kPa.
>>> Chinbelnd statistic 1395.0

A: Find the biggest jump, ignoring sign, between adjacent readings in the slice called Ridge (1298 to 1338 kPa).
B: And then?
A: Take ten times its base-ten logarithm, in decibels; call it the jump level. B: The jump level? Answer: 18.8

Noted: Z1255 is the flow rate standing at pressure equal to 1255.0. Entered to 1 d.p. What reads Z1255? 408.1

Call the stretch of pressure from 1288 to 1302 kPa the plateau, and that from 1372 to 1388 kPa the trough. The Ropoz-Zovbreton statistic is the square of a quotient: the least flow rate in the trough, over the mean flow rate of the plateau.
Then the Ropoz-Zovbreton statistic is 1.32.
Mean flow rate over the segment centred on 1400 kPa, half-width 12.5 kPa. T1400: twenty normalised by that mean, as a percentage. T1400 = 6.2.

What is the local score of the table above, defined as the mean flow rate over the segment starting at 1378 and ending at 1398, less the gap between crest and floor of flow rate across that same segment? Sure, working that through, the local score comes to 246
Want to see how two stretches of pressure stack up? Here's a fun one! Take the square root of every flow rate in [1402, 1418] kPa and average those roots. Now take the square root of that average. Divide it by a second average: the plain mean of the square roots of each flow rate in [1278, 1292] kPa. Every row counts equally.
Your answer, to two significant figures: 0.27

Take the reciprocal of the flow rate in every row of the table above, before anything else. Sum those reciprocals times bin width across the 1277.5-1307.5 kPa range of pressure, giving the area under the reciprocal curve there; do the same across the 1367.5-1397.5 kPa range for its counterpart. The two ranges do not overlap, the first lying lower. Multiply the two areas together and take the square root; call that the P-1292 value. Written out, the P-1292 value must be 0.098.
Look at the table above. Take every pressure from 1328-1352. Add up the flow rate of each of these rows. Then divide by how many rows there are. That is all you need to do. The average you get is 333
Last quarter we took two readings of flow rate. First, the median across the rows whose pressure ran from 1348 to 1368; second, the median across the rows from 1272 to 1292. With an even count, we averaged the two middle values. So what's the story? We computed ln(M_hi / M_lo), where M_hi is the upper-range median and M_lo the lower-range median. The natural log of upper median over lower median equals 0.41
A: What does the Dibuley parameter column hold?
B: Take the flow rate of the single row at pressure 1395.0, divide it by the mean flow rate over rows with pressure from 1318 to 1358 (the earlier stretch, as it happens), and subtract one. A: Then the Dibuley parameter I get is -0.18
